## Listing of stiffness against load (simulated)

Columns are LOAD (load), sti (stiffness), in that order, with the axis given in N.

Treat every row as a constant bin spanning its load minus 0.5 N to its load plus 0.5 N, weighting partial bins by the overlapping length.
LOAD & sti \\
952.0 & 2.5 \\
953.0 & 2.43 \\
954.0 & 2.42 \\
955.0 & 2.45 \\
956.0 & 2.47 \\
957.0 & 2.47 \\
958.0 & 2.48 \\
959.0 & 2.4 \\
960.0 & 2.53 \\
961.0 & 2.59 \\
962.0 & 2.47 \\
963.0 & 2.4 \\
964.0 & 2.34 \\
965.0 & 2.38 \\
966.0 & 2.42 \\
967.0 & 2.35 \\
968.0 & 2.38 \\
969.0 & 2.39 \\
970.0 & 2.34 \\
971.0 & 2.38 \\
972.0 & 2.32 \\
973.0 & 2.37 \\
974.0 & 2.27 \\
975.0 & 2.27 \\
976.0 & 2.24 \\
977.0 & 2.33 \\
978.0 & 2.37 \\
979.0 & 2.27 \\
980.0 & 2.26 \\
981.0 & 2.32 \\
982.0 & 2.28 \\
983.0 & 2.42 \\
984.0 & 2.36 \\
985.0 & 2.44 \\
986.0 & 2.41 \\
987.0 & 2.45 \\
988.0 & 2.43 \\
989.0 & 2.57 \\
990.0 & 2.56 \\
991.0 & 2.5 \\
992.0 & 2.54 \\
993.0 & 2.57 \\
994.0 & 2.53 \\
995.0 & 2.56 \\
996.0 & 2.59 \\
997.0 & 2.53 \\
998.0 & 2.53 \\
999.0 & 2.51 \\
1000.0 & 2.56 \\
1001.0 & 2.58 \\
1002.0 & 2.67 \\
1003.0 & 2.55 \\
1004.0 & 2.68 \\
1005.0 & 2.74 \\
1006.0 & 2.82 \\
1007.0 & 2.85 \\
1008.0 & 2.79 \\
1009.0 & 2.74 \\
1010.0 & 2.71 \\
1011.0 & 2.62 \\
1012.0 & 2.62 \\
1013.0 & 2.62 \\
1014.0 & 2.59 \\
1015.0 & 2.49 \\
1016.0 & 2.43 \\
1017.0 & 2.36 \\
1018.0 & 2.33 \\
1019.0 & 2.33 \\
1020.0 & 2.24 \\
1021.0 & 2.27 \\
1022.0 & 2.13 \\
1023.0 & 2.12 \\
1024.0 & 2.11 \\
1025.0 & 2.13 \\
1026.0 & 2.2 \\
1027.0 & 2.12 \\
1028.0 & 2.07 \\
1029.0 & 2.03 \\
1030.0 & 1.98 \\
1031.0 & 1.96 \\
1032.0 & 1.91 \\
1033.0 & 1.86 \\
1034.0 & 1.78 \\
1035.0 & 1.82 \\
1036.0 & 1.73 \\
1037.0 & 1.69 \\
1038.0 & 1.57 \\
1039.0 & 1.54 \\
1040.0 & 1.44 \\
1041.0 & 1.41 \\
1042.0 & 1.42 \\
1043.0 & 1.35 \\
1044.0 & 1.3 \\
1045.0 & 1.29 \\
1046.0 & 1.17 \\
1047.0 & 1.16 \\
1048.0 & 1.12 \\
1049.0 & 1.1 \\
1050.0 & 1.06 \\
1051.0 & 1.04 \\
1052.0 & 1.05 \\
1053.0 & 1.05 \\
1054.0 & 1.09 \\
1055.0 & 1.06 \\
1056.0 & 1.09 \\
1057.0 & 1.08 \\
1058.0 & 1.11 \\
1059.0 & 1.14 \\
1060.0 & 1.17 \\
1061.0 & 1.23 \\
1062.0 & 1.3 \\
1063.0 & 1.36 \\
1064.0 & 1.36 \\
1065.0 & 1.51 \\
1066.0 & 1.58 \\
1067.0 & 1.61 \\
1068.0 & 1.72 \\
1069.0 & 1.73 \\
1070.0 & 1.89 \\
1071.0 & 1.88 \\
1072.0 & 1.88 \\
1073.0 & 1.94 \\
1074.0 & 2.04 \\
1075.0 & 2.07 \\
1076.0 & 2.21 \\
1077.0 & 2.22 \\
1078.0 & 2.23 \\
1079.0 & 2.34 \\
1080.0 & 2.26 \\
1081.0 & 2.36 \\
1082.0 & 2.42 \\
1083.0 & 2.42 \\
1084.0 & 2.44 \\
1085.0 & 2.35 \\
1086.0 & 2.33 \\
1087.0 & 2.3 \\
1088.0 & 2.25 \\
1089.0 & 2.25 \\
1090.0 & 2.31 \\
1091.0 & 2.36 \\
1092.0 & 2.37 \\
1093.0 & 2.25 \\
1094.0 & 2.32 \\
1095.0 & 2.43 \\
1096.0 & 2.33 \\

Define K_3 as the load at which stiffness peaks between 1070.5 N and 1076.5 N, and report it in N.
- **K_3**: 1076.0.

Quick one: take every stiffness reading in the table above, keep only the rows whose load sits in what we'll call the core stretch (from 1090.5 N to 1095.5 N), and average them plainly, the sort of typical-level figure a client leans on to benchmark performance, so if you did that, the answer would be 2.35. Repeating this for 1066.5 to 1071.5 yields 1.77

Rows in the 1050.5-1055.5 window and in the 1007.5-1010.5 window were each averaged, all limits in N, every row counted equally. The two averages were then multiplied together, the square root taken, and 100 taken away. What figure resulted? -98.3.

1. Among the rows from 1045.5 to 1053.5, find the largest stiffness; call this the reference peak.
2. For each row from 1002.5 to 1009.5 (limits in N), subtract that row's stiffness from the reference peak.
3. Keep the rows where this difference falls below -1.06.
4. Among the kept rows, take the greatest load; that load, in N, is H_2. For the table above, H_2 1009.0 N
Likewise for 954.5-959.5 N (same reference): 959.0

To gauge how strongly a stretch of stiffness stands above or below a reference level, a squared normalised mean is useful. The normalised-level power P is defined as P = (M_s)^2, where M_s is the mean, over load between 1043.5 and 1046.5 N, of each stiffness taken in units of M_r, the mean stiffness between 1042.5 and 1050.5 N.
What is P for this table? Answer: 1.1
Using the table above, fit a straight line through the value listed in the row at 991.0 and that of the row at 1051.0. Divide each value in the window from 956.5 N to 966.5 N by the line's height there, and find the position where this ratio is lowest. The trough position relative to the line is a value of 959.0 N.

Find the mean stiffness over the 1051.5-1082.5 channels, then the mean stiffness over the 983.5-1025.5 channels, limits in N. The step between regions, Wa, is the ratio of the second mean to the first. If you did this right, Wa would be 1.52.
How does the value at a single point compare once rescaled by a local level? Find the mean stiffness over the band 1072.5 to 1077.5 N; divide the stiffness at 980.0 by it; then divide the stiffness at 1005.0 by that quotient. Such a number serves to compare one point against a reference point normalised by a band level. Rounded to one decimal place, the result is 2.5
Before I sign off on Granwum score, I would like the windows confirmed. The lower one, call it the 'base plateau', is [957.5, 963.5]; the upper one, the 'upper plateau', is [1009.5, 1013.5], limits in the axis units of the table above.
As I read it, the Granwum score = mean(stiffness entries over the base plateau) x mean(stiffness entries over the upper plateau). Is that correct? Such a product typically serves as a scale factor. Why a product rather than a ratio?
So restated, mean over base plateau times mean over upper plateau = 6.5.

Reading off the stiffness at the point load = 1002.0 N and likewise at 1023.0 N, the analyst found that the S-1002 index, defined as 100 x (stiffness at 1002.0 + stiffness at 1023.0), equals 479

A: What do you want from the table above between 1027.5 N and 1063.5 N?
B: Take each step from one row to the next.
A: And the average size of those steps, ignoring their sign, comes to 0.044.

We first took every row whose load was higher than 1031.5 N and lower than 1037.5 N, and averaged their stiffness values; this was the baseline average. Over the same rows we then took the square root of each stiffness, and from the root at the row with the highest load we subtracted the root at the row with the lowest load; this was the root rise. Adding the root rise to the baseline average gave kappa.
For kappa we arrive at 1.7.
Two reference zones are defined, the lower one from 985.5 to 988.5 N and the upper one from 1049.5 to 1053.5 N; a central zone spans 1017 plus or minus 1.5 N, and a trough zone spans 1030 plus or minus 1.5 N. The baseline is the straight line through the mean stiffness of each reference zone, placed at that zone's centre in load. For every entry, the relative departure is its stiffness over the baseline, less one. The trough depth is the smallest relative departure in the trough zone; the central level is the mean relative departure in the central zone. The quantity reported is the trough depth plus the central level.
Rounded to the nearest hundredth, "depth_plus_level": 0.64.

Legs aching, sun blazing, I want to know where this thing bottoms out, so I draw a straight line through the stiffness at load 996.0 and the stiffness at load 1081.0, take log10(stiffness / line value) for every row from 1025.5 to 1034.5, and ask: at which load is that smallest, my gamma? 1034.0 N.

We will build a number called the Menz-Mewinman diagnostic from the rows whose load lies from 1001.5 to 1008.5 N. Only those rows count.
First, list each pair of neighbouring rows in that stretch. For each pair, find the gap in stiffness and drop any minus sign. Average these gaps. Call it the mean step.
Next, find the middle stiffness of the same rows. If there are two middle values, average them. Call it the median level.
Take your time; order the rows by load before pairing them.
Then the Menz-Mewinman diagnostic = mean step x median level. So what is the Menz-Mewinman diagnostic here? 0.22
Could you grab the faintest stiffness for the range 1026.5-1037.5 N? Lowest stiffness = 1.69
